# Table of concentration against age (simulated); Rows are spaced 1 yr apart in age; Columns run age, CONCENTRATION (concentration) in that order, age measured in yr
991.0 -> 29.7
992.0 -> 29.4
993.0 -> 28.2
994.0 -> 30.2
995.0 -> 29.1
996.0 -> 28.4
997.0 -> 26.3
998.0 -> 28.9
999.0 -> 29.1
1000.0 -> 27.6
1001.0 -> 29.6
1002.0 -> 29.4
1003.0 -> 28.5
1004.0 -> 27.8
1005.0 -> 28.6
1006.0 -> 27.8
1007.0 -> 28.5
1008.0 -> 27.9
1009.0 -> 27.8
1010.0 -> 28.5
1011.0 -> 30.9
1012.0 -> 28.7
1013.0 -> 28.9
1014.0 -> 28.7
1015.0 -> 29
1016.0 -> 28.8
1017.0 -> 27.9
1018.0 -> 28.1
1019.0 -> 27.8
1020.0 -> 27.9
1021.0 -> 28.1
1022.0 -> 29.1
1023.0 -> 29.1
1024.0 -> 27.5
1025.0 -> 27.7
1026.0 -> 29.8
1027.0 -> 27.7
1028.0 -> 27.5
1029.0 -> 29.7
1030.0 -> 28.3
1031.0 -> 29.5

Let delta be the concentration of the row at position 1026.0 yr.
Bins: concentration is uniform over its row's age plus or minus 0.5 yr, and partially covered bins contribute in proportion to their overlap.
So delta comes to 29.8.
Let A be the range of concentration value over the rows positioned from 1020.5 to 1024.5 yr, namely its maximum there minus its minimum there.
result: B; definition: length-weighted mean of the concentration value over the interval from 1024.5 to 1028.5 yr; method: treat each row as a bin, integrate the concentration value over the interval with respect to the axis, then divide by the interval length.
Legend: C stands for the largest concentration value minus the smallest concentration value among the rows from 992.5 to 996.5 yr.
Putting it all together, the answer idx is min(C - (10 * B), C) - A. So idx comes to -281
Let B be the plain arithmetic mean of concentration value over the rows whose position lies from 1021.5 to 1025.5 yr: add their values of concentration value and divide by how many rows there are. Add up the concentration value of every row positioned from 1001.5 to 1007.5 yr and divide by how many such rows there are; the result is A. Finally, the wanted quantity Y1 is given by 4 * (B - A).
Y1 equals -0.3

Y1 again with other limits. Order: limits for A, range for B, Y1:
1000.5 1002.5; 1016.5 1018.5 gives -6.0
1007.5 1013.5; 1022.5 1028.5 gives -2.3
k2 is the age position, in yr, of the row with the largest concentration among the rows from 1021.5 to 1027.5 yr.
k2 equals 1026.0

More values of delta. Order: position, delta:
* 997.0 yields 26.3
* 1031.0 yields 29.5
